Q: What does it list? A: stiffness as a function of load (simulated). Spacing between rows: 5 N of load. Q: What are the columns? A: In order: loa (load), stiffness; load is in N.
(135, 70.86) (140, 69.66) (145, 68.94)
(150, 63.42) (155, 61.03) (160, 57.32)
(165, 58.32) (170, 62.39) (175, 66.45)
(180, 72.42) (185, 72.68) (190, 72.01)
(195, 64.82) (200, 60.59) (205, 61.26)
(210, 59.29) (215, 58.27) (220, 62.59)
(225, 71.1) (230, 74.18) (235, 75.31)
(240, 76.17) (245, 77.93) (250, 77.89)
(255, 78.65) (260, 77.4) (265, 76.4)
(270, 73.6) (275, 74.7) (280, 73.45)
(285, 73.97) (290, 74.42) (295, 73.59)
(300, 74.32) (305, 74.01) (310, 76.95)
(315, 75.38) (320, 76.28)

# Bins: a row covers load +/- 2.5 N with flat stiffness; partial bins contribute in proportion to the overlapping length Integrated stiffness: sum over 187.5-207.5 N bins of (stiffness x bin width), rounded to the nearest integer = 1293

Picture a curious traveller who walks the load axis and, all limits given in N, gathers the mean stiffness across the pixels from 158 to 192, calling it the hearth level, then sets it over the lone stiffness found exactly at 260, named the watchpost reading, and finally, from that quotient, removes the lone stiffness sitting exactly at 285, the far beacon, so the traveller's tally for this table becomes -73.1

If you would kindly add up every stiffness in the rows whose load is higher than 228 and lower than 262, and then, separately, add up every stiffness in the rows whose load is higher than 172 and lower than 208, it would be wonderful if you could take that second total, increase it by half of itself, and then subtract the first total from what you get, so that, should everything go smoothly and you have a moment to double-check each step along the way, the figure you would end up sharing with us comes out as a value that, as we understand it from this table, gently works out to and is 168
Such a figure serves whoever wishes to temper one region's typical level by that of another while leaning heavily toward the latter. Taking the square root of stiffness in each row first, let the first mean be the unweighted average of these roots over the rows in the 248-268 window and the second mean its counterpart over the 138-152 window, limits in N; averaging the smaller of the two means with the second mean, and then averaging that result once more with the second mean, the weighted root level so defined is 8.2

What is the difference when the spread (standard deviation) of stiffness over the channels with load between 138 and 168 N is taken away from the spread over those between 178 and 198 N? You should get -1.5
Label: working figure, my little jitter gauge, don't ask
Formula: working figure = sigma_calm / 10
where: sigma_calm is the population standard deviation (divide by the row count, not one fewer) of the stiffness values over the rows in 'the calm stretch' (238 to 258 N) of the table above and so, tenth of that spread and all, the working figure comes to 0.09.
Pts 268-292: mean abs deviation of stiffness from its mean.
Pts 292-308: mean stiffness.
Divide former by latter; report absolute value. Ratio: 0.01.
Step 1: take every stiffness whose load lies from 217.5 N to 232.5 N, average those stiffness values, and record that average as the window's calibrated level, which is 69.3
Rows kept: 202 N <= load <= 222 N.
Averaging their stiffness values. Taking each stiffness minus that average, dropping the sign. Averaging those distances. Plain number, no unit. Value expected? 1.6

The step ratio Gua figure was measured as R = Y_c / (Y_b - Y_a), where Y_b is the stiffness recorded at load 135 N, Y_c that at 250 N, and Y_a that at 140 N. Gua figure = 65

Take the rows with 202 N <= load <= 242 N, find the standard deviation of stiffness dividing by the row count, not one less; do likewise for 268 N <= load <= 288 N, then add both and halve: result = 3.8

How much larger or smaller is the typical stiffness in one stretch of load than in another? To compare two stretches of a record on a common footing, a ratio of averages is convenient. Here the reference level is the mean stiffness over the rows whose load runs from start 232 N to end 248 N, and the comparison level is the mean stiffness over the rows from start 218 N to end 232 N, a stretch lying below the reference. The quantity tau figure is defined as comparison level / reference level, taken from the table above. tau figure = 0.91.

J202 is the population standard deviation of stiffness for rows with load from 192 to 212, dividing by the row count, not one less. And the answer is 2.0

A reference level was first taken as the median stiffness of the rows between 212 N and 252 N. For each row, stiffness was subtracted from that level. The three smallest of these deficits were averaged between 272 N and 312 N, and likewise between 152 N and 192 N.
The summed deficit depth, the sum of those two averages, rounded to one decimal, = 1.8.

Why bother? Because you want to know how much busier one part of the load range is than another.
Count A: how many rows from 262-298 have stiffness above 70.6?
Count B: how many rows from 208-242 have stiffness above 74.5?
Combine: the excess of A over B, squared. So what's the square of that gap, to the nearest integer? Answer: 25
